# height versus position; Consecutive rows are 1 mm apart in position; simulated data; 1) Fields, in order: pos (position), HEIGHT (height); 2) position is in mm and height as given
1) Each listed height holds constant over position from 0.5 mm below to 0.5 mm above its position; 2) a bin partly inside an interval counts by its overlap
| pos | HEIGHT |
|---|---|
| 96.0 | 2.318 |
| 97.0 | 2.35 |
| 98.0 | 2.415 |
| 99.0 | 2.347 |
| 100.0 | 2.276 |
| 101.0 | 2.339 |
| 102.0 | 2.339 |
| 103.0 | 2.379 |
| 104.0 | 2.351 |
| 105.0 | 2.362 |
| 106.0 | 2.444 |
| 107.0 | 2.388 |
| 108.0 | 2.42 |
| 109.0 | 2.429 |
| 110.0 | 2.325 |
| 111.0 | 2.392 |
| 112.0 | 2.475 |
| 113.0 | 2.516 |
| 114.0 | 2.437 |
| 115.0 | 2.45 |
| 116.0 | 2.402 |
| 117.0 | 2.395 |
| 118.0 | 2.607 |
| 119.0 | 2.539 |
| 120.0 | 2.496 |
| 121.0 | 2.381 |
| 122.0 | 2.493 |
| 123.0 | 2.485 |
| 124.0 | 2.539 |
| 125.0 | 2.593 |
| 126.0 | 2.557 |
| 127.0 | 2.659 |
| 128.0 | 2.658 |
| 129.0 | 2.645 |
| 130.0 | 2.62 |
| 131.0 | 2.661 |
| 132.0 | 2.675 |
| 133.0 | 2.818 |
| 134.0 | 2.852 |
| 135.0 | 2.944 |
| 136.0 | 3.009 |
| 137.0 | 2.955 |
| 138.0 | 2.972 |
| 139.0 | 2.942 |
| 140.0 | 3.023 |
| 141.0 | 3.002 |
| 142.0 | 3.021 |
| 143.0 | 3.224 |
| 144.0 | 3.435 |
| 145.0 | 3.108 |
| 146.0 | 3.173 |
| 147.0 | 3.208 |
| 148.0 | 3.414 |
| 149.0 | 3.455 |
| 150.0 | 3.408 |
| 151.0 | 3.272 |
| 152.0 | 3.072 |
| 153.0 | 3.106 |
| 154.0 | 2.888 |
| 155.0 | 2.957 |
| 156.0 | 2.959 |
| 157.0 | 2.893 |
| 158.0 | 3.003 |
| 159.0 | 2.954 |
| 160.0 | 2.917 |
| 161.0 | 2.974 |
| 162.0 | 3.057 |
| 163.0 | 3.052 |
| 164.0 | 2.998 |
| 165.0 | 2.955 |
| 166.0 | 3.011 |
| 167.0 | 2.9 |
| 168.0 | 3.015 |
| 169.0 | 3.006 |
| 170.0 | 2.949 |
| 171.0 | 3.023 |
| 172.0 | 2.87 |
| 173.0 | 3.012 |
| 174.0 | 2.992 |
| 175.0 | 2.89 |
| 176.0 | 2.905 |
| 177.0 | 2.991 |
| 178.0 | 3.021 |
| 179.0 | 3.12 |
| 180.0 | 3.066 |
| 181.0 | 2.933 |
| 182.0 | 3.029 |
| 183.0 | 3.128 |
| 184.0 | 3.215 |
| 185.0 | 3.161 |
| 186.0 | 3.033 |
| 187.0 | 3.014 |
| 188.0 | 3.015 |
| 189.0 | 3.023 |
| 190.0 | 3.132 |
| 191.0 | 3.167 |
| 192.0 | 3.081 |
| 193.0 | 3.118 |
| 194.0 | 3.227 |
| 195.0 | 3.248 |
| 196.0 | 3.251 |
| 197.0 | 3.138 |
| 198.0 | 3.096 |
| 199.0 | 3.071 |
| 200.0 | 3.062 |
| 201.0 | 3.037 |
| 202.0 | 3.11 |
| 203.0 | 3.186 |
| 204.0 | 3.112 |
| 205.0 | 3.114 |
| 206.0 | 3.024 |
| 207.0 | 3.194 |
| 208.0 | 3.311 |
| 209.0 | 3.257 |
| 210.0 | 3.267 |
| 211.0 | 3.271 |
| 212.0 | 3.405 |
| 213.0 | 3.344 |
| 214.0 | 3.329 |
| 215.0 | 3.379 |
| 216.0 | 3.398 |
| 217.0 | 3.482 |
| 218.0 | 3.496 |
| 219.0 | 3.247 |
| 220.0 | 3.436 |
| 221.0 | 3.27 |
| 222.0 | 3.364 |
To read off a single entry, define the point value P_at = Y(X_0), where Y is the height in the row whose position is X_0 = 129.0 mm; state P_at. 2.645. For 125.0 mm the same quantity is 2.593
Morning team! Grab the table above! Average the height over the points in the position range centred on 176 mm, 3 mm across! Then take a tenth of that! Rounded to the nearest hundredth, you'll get 0.29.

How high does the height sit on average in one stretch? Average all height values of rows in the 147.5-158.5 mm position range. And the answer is 3.13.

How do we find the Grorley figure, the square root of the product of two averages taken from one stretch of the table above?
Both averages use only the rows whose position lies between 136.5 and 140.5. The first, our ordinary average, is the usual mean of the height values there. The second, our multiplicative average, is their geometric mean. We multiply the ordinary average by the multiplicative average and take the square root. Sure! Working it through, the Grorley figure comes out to 2.97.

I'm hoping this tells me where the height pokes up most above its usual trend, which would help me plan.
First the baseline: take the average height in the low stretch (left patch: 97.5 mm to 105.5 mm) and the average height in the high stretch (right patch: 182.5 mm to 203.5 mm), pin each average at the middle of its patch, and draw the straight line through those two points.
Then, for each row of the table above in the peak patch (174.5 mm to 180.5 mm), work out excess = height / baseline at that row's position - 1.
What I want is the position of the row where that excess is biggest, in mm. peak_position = 179.0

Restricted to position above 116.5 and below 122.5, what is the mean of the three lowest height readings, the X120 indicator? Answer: 2.42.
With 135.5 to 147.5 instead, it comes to 2.96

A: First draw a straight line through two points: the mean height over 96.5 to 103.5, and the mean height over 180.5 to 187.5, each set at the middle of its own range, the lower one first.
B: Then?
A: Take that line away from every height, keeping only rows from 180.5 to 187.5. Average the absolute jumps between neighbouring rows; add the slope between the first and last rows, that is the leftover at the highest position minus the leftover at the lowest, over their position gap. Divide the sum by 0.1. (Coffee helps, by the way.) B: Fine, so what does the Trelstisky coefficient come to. 0.85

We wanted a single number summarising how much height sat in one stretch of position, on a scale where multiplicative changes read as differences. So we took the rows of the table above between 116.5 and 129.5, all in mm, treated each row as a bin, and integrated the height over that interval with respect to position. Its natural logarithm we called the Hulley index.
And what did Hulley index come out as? 3.5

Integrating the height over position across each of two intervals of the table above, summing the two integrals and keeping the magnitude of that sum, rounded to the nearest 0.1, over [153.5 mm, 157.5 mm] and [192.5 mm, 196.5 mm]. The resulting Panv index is 24.5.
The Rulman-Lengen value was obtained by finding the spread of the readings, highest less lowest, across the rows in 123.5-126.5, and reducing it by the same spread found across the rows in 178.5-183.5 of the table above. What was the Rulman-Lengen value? -0.14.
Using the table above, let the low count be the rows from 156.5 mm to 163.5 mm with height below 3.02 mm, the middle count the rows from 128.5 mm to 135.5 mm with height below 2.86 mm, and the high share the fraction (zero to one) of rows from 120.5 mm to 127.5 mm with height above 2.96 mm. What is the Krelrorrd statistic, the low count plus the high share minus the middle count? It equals -1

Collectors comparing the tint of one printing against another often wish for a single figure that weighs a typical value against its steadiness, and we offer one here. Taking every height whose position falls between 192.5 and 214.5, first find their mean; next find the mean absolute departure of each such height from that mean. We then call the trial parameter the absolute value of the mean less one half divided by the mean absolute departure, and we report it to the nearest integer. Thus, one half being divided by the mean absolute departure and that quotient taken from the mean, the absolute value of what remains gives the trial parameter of 2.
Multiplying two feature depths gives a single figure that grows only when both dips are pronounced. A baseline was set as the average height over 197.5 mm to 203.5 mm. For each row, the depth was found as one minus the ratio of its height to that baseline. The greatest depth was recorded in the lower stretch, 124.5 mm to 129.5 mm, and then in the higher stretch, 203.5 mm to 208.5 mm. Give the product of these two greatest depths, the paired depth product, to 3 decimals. 0.004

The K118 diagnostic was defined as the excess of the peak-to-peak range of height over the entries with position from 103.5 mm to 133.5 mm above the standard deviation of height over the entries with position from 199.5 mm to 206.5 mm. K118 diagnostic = 0.44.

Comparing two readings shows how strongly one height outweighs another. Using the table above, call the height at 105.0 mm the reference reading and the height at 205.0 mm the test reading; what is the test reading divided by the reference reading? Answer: 1.32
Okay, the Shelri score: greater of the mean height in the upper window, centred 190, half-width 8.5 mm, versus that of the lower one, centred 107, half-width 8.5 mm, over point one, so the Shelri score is 31.2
